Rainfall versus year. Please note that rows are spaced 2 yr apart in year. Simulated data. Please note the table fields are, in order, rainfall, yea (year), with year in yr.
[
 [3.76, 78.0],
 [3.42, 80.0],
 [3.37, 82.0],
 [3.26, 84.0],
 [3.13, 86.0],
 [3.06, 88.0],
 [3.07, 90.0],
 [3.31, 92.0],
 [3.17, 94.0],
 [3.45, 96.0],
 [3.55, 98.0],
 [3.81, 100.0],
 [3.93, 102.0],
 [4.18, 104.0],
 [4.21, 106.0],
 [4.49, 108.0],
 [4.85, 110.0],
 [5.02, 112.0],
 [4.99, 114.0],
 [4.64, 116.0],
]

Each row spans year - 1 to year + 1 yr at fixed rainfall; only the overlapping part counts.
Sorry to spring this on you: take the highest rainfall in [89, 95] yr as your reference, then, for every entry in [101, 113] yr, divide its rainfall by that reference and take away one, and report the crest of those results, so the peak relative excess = 0.52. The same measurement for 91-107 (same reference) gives 0.27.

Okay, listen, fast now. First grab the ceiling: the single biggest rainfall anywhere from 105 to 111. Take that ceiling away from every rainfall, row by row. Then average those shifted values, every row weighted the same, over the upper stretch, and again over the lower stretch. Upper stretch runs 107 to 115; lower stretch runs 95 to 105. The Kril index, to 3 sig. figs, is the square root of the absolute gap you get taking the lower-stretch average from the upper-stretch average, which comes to 1.03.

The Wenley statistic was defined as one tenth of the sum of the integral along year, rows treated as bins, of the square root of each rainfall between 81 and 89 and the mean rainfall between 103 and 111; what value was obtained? 1.88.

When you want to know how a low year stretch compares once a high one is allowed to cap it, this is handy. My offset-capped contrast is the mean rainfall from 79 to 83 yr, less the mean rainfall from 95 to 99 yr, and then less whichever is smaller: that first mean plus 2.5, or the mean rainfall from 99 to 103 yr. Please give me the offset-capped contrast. -4.0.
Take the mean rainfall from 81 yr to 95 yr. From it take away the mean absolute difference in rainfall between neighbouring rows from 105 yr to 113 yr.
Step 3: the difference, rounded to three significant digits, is 2.93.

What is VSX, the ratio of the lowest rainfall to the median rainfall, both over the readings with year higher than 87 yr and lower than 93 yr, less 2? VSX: -1.00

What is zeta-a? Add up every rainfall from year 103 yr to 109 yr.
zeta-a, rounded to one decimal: 12.9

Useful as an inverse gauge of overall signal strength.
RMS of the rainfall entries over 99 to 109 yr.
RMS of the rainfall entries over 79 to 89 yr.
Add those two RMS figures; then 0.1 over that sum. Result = 0.0135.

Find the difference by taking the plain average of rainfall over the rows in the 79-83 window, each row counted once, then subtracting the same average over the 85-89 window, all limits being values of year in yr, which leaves 0.3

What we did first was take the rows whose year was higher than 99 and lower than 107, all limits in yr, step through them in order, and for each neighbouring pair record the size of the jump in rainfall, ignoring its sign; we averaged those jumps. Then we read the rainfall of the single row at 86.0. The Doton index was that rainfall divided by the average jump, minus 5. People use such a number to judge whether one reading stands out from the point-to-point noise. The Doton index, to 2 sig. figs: 18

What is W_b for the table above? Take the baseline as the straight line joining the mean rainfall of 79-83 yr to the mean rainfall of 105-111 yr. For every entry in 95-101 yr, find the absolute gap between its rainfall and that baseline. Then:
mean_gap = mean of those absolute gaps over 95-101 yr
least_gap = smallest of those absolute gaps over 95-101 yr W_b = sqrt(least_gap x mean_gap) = 0.43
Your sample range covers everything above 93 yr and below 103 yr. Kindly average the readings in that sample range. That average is 3.6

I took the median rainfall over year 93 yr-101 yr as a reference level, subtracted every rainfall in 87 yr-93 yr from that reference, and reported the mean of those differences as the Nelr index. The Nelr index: 0.4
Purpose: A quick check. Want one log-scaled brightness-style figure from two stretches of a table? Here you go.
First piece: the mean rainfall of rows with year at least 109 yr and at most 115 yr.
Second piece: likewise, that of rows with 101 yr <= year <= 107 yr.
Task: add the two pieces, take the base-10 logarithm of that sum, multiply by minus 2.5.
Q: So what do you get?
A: -2.39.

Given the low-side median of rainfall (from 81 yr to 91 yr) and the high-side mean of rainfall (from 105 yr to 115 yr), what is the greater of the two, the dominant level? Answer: 4.71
